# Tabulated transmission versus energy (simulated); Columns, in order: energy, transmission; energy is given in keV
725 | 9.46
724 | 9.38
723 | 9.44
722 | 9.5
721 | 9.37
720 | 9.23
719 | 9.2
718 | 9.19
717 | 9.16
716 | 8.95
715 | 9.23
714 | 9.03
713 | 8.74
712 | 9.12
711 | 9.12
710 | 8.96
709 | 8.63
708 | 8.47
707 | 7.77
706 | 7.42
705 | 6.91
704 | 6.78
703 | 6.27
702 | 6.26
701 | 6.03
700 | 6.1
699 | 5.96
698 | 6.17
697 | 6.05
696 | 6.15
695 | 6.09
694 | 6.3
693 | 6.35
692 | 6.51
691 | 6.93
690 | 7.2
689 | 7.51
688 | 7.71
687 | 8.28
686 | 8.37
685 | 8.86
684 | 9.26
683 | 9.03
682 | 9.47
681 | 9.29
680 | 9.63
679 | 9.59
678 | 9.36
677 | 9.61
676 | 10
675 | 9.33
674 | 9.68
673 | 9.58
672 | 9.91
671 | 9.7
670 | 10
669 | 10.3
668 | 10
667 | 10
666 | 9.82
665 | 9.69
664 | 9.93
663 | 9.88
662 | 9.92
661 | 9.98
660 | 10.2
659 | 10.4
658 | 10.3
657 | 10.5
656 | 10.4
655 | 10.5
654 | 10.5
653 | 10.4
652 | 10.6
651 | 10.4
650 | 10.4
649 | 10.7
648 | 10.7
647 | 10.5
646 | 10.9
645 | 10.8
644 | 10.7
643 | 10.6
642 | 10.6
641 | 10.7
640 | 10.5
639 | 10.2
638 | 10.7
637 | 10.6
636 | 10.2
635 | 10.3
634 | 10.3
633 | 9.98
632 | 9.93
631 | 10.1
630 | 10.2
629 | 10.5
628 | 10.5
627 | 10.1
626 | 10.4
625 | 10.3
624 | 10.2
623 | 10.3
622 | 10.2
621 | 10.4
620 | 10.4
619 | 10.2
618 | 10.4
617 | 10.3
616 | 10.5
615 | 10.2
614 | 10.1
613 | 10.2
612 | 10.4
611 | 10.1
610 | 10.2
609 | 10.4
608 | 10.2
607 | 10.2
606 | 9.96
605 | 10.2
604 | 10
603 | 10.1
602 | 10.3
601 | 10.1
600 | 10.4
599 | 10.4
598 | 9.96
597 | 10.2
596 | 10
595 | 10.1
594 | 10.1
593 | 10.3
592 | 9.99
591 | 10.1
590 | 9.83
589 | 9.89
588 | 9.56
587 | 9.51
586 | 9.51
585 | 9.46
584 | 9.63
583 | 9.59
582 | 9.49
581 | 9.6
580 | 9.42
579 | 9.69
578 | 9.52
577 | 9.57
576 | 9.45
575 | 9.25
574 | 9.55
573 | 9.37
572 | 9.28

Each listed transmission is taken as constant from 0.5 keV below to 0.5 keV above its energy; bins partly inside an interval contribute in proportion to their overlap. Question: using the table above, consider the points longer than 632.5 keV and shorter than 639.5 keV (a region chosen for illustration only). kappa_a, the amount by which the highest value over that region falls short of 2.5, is -8.2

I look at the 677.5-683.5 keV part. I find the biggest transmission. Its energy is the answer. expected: 680 keV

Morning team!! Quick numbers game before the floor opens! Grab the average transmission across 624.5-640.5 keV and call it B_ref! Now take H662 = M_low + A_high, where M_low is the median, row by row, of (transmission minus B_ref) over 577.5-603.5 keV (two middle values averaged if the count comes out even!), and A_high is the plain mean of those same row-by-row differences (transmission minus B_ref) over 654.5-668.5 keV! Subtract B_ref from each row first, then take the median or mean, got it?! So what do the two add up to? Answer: -0.57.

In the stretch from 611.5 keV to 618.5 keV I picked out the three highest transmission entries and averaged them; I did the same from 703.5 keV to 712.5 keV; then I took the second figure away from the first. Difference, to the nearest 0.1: 1.4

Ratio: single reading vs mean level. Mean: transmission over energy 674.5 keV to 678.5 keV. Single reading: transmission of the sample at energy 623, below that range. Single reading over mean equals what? 1.08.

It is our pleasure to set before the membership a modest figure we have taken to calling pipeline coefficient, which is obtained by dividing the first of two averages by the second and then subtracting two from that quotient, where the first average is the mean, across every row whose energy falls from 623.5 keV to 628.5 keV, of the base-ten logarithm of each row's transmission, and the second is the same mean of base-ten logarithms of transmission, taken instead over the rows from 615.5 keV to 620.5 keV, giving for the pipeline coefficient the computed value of -1.00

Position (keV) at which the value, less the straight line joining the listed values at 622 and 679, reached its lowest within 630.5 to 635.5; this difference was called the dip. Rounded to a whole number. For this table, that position 632 keV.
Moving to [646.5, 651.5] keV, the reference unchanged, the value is 650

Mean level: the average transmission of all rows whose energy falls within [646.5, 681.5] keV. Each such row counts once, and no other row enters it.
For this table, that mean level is 10.0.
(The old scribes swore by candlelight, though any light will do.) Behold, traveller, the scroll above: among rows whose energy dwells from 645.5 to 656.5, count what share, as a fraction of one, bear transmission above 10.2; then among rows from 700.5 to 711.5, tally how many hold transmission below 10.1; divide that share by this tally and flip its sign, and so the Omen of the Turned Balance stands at -0.091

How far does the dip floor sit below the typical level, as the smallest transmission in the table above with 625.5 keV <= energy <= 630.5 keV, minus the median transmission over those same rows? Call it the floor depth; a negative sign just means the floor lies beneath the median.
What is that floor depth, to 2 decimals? -0.30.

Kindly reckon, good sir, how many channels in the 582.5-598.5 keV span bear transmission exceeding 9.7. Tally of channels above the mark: 10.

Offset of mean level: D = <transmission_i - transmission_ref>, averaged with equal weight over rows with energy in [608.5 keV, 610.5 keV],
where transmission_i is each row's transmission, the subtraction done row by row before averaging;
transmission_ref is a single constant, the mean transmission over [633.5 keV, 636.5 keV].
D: 0.03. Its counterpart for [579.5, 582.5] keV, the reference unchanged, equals -0.76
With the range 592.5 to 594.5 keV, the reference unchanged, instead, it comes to -0.07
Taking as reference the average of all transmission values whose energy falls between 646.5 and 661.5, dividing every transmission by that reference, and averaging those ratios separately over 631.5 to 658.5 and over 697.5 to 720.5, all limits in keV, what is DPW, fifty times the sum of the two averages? 88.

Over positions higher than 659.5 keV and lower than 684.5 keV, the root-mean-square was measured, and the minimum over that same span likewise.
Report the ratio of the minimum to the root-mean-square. 0.928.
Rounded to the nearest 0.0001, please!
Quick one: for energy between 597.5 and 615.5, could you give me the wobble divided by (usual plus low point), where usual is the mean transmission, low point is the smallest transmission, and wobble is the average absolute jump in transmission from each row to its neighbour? 0.0091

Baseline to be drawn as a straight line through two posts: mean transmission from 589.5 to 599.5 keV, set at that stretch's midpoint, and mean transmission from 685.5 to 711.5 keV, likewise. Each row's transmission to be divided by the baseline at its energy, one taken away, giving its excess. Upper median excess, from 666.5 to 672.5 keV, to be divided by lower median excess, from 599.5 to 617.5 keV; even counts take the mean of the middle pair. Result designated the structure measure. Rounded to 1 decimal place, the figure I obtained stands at 5.1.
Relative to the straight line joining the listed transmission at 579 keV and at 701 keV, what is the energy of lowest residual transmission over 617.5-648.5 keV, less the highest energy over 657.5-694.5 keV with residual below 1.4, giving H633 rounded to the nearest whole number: -75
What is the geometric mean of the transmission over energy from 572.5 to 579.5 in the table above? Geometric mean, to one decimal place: 9.5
